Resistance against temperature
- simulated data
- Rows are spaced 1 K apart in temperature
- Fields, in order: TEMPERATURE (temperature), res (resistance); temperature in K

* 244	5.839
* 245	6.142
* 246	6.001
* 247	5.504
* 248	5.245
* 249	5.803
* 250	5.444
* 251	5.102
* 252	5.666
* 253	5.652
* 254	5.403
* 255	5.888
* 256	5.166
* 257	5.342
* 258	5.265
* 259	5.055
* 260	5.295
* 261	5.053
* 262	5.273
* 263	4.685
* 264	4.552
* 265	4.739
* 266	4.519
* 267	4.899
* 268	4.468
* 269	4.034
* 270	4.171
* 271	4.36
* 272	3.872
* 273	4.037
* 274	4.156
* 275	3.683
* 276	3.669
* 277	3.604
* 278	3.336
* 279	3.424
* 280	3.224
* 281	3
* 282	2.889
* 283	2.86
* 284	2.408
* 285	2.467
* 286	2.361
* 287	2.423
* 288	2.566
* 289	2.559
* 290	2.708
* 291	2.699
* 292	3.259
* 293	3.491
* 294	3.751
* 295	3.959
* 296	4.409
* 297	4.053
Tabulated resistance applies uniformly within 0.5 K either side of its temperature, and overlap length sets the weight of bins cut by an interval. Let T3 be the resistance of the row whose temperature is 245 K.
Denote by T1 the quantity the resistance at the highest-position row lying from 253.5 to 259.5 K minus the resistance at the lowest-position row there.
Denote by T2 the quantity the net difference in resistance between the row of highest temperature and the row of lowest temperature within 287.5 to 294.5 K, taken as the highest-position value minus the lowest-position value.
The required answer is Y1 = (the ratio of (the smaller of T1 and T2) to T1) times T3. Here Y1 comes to 6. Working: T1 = -0.348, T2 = 1.2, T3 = 6.142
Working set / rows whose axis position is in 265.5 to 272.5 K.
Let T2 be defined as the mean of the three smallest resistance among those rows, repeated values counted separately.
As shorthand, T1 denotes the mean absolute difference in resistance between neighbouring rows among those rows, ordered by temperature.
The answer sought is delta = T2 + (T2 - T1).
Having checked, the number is 7.7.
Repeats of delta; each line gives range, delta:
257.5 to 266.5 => 8.9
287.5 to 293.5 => 5.0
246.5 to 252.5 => 10.1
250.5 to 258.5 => 10.0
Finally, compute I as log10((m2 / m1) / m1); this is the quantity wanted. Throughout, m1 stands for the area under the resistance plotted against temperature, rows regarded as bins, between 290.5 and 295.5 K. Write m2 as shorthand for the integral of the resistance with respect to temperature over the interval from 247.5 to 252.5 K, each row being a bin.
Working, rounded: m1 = 17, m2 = 27.3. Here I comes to -1.03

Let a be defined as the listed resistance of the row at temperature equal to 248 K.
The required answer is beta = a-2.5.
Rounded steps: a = 5.245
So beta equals 2.7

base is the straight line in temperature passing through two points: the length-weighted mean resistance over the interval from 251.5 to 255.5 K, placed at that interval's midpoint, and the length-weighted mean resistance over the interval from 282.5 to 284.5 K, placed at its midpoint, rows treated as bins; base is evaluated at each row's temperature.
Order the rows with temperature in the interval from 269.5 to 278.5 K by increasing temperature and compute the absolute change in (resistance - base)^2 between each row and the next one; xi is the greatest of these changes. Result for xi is 0.28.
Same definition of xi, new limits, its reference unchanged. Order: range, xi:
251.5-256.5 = 0.11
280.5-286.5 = 0.03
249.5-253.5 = 0.62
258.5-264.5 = 0.23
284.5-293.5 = 1.52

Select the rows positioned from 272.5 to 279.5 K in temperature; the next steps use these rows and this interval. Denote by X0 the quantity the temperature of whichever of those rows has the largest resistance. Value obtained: 274 K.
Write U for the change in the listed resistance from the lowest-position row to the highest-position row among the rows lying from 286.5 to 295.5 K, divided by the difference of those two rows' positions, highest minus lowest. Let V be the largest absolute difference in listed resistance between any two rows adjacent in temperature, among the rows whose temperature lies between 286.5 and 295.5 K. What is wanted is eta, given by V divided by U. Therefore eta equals 3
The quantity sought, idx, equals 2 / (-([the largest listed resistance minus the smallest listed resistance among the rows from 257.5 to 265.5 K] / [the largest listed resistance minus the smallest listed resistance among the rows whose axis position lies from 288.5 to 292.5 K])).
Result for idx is -1.88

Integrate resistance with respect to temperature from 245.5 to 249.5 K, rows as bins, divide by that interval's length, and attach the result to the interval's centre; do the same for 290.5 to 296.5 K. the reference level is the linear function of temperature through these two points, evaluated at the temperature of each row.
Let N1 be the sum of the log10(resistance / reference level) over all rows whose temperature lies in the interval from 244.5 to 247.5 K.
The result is 0.04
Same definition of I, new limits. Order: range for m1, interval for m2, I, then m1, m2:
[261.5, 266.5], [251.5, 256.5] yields -1.31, 24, 27.8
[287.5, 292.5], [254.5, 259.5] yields -0.85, 14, 26.7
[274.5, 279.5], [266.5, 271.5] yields -1.16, 18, 21.9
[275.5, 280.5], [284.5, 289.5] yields -1.38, 17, 12.4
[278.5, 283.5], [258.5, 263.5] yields -0.97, 15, 25.4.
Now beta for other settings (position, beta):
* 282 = 0.4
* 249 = 3.3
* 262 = 2.8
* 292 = 0.8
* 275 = 1.2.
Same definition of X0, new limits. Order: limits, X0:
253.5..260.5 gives 255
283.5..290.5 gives 290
